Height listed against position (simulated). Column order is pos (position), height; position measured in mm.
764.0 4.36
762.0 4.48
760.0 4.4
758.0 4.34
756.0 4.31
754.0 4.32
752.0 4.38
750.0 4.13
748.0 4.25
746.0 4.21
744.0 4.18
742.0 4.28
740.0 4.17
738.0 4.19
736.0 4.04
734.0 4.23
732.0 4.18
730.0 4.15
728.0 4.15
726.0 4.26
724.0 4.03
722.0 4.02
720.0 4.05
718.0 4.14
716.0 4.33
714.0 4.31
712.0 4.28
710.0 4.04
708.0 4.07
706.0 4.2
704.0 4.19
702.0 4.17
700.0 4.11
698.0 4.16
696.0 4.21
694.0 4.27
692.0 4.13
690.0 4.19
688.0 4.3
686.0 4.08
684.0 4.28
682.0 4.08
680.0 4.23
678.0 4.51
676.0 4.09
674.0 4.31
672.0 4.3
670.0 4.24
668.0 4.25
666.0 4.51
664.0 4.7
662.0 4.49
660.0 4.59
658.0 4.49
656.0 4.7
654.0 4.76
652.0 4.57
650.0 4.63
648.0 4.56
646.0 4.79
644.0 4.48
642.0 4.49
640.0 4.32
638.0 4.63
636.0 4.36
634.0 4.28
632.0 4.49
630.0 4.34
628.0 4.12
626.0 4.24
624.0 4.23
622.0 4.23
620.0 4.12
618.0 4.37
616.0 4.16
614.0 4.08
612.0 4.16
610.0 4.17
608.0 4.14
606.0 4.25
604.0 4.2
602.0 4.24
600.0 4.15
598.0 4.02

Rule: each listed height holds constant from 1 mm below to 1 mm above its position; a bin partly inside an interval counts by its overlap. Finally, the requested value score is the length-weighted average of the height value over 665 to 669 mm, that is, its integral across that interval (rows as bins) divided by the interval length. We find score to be 4.38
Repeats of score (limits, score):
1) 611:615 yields 4.12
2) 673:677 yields 4.20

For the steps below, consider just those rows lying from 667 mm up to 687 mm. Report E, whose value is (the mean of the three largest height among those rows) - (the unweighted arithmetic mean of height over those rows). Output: 0.136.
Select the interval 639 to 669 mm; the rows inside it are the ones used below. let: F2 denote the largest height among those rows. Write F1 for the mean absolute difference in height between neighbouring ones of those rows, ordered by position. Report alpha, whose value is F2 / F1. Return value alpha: 31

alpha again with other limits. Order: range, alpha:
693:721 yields 57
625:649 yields 25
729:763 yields 54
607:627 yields 50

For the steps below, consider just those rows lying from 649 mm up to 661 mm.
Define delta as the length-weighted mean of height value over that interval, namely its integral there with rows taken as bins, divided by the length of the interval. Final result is 4.62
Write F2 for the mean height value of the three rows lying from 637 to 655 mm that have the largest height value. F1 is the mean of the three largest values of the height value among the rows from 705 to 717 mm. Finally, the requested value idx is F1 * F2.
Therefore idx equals 20.4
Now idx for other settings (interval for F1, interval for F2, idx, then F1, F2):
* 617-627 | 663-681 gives 19.6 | 4.28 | 4.57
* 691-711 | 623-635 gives 18.5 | 4.23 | 4.37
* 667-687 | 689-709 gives 18.5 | 4.37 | 4.23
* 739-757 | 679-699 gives 18.6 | 4.34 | 4.28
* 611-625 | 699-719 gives 18.4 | 4.28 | 4.31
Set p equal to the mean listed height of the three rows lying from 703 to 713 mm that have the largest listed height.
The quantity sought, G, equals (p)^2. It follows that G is 17.8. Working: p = 4.22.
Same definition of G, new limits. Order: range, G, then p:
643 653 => 21.7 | 4.66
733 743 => 17.9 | 4.23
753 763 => 19.4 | 4.41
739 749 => 18.0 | 4.25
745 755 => 18.6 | 4.32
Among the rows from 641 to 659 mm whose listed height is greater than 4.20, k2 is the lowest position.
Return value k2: 642.0 mm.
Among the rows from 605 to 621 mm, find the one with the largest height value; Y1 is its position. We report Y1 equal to 618.0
